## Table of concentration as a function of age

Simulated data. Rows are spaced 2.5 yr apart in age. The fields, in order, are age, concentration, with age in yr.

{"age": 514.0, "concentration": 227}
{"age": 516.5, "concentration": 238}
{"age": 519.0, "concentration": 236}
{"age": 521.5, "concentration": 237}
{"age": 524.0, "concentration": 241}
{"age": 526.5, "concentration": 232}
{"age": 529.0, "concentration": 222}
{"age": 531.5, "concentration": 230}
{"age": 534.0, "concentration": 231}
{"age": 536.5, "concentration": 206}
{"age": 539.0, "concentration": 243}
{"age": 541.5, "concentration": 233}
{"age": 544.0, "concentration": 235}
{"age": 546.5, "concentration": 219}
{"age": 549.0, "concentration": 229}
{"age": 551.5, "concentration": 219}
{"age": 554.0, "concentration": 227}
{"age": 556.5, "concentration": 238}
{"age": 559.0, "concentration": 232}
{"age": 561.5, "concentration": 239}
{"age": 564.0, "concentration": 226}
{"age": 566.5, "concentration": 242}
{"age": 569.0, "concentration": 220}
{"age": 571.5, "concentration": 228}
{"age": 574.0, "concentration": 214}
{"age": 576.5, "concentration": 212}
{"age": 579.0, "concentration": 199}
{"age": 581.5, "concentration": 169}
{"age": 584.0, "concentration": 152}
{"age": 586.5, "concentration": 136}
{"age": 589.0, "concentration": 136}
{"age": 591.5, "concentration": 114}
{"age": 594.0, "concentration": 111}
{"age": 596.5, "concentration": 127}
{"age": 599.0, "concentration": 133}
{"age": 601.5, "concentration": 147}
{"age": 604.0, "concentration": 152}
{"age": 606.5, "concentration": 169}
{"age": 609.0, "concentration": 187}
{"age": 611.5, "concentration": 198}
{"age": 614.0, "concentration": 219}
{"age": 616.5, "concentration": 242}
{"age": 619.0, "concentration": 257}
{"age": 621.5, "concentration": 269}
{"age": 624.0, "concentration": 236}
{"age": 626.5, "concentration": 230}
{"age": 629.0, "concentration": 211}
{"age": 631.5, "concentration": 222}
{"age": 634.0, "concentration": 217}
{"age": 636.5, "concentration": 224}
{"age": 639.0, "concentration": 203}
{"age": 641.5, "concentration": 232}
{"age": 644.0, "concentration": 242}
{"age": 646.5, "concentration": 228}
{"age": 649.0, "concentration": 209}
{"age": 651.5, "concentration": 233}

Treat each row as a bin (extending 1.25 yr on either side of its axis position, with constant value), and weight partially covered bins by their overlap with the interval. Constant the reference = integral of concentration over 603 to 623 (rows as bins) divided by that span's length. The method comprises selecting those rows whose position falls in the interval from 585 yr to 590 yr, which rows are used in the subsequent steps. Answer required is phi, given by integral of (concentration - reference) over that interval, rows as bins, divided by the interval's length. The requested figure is -76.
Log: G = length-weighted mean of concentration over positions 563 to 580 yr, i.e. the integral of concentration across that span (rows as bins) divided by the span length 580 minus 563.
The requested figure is 220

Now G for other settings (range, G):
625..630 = 222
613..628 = 242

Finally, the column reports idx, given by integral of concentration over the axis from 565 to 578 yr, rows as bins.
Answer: 2896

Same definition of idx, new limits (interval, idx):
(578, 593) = 2243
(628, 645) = 3764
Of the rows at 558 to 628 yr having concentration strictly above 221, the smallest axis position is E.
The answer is 559.0 yr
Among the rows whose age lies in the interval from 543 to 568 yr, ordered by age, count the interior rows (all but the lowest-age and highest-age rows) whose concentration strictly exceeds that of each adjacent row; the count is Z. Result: 3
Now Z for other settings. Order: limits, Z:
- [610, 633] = 1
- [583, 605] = 0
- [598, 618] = 0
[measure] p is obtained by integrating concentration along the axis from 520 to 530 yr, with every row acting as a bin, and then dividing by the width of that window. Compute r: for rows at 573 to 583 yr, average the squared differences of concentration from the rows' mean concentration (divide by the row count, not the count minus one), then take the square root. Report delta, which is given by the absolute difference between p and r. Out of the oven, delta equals 215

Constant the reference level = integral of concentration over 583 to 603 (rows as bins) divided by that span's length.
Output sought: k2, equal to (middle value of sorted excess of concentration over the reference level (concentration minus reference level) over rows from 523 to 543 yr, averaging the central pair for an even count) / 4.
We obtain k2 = 24.9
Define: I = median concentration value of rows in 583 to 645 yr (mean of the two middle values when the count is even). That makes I 203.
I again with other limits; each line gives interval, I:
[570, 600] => 144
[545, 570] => 228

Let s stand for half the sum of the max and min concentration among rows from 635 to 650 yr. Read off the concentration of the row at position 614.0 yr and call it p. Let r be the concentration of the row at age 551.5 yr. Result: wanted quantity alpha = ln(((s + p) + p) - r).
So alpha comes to 6.09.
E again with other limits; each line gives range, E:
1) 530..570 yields 531.5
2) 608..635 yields 616.5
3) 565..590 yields 566.5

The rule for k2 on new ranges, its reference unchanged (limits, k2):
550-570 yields 24.4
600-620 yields 15.1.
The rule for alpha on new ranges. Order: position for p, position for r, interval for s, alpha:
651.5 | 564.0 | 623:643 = 6.13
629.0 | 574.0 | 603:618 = 6.00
